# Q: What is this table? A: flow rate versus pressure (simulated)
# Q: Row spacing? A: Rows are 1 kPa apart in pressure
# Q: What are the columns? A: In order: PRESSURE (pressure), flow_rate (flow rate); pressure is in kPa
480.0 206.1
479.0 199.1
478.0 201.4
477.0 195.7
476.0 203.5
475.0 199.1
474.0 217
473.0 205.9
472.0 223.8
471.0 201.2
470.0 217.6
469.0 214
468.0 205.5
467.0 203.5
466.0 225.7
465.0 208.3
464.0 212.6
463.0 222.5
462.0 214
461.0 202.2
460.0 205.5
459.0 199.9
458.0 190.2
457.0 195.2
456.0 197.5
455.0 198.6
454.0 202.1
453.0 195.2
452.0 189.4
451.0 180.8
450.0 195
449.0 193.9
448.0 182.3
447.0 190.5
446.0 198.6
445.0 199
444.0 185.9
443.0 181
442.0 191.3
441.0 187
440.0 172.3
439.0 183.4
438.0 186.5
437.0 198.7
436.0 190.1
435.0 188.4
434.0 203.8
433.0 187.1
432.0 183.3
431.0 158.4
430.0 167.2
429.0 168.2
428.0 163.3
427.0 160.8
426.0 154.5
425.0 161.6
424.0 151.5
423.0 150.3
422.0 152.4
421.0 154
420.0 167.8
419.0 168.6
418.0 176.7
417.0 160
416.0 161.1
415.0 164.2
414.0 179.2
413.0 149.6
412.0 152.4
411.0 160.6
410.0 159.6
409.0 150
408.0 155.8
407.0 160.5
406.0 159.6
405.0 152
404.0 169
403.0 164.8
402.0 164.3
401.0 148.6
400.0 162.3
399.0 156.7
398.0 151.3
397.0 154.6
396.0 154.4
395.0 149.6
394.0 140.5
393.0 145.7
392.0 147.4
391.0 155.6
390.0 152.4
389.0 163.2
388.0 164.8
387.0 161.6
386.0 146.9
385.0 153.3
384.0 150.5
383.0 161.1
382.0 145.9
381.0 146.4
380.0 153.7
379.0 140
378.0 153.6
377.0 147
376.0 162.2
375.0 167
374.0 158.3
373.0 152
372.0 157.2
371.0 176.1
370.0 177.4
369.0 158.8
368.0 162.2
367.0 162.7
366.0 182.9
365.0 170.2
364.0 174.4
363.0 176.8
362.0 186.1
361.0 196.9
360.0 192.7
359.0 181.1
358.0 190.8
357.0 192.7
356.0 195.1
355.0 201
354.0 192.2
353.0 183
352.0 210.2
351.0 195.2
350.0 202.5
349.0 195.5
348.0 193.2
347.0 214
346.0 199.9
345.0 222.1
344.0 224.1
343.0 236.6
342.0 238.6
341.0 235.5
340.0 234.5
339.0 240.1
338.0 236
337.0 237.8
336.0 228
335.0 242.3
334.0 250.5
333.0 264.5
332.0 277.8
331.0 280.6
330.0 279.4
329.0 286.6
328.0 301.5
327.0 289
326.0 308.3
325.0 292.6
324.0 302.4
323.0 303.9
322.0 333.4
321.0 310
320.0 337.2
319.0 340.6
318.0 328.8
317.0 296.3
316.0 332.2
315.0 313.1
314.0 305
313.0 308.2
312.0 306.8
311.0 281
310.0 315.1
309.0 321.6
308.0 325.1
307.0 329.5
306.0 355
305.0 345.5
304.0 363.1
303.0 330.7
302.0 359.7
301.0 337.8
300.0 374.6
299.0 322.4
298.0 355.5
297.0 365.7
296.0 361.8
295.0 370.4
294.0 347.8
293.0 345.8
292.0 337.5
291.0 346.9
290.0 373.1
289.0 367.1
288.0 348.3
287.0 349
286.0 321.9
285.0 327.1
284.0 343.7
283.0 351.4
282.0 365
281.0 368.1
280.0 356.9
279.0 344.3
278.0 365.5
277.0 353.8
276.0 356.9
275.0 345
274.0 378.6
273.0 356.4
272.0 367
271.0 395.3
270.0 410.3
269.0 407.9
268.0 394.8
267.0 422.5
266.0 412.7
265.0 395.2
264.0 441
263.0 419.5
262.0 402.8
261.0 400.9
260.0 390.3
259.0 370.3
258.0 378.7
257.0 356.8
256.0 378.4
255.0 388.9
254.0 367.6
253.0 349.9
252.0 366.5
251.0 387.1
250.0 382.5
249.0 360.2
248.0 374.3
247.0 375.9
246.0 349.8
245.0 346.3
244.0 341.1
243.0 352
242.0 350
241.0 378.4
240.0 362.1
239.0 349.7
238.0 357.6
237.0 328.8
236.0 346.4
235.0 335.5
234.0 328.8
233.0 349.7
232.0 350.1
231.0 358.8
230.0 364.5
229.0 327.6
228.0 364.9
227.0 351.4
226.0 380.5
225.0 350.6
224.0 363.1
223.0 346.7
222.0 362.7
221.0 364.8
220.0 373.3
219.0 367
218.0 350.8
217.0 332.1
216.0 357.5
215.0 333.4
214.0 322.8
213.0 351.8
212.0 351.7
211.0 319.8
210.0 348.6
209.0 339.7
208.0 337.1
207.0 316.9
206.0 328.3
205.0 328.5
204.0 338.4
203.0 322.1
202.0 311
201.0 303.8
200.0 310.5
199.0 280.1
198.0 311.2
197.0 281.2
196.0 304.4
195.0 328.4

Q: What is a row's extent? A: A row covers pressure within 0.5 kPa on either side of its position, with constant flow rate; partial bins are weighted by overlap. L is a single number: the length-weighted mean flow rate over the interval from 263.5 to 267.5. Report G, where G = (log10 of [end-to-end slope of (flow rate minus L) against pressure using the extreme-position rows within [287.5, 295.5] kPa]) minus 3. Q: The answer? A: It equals -2.5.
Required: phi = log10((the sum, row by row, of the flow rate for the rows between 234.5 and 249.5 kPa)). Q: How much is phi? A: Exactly 3.72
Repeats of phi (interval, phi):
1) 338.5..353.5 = 3.51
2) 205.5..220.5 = 3.71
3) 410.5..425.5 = 3.38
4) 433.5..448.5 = 3.45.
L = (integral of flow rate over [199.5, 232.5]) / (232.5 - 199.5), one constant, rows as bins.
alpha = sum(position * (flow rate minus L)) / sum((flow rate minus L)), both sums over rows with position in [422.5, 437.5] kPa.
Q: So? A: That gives 429.6 kPa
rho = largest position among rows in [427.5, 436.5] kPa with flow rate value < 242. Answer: 436.0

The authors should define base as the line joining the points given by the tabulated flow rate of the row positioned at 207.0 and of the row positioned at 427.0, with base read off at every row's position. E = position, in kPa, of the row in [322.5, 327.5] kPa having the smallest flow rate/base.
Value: 327.0 kPa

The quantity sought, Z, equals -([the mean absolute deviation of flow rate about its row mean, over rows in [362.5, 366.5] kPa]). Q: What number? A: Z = -3.8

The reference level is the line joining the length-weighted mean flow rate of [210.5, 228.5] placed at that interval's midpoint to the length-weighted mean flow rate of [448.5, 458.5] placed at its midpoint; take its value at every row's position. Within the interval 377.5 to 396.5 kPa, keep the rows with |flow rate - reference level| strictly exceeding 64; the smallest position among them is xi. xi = 378.0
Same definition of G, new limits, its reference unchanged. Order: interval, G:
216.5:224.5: -2.4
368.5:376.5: -3.3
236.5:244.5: -2.8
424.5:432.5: -2.5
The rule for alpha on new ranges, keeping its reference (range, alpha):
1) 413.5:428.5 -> 421.1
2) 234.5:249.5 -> 245.0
